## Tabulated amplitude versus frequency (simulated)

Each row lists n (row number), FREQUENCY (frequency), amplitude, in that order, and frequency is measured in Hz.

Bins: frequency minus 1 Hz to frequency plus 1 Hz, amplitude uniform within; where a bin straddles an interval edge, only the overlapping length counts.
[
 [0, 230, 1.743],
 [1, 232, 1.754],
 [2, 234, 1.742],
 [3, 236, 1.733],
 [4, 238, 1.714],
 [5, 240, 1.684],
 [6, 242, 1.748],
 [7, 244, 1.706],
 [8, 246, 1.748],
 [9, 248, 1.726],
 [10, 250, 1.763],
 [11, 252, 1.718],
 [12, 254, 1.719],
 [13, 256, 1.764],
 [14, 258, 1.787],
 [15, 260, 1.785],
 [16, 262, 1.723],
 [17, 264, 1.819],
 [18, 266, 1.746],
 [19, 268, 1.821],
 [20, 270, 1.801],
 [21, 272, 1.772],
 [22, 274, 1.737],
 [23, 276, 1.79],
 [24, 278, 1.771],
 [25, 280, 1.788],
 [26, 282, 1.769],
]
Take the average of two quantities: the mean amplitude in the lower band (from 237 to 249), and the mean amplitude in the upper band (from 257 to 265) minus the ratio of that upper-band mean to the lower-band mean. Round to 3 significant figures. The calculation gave 1.23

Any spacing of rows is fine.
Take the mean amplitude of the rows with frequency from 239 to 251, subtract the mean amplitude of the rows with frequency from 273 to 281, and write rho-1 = -0.042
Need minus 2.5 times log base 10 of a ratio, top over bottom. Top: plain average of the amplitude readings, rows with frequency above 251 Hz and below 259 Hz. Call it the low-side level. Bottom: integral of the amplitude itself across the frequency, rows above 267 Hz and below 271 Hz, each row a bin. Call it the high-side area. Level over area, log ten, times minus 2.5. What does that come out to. 1.5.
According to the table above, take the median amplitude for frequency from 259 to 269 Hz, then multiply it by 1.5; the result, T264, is 2.68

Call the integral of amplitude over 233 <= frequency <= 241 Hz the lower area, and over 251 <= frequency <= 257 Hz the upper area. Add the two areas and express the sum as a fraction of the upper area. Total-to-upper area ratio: 2.32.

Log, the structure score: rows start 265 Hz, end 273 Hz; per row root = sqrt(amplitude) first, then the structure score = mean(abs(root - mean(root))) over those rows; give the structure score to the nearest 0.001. 0.010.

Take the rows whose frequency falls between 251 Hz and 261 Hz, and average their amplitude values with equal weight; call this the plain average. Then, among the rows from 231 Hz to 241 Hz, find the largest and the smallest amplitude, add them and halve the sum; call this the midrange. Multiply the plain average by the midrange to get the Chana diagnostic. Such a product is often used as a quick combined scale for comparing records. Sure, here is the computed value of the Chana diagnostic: 3.016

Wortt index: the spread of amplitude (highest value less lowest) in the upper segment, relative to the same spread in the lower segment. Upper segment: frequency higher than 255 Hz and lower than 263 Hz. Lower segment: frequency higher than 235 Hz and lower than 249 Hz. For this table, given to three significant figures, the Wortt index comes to 1.00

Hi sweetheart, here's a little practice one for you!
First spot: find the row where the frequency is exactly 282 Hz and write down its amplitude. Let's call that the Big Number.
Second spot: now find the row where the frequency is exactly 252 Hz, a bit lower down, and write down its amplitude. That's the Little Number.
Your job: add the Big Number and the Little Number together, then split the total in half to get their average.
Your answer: 1.74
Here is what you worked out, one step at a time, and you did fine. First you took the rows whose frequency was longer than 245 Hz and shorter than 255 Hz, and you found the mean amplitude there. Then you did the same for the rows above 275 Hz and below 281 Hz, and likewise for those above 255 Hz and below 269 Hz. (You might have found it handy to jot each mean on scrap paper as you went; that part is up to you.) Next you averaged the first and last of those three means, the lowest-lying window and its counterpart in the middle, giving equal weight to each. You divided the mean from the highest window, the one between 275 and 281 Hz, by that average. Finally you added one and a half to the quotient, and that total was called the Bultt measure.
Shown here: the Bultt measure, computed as 2.52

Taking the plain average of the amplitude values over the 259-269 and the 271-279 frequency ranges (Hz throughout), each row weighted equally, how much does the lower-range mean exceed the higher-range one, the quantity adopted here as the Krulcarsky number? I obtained 0.011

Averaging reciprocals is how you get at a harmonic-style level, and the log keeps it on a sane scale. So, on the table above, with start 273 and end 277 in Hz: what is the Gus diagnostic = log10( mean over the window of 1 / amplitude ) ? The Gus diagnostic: -0.246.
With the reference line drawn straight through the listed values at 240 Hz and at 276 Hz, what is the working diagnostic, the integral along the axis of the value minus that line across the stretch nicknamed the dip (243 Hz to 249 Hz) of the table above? 0.15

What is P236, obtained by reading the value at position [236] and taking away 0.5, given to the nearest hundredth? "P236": 1.23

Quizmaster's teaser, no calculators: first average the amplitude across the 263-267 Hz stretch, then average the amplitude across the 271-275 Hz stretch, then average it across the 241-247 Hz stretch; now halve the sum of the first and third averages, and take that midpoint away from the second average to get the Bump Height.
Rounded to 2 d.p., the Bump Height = 0.00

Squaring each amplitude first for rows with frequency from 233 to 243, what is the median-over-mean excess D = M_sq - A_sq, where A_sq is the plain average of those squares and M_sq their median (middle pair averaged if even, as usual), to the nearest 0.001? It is 0.030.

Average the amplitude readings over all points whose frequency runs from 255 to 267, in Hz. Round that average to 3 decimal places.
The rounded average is 1.771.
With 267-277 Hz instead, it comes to 1.784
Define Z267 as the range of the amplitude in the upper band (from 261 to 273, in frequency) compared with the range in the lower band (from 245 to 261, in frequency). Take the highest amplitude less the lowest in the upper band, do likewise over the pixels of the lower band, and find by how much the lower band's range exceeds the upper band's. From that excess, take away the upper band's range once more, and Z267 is -0.13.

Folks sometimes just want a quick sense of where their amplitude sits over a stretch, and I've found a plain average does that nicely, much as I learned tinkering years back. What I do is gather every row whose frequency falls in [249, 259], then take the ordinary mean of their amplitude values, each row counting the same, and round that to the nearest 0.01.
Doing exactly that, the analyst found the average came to 1.75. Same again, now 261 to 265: 1.77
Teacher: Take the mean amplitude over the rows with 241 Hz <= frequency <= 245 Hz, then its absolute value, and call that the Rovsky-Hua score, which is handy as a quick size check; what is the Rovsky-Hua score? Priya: 1.73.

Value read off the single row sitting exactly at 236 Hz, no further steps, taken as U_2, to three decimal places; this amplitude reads 1.733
